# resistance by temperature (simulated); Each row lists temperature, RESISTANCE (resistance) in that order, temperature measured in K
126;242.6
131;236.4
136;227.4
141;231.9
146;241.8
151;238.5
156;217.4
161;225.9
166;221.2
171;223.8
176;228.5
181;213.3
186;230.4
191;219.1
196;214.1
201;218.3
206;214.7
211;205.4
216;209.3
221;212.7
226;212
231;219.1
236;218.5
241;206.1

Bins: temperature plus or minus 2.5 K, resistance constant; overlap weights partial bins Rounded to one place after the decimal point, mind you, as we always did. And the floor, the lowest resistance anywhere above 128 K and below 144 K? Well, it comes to 227.4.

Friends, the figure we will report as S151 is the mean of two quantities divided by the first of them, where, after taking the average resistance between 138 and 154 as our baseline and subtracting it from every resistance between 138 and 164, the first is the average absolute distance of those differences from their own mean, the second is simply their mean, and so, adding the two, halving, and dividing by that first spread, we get 0.1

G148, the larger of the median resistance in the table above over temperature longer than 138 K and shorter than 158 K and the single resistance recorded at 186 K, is 235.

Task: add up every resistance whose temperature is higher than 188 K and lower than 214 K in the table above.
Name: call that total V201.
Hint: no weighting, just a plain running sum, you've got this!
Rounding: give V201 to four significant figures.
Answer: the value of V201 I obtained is 1072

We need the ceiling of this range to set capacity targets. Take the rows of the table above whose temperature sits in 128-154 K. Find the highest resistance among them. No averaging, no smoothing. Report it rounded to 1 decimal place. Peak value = 241.8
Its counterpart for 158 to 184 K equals 228.5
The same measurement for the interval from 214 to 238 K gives 219.1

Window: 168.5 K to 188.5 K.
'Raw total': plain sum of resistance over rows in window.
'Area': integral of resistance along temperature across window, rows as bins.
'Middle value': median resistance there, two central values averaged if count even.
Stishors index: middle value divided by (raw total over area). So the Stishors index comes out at 1131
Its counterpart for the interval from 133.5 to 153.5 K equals 1176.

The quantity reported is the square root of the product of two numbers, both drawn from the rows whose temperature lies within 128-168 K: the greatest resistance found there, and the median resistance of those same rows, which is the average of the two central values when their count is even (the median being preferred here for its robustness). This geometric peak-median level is 236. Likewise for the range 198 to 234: 216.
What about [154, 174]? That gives 224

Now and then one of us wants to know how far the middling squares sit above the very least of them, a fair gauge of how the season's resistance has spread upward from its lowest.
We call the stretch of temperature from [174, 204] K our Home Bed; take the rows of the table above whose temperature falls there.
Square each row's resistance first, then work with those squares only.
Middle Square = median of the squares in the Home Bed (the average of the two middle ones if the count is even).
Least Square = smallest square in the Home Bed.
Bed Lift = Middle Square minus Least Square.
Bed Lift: 2333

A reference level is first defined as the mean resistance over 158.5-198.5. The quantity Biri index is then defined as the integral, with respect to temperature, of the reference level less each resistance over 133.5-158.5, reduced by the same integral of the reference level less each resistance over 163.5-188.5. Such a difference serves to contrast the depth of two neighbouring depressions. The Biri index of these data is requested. -199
